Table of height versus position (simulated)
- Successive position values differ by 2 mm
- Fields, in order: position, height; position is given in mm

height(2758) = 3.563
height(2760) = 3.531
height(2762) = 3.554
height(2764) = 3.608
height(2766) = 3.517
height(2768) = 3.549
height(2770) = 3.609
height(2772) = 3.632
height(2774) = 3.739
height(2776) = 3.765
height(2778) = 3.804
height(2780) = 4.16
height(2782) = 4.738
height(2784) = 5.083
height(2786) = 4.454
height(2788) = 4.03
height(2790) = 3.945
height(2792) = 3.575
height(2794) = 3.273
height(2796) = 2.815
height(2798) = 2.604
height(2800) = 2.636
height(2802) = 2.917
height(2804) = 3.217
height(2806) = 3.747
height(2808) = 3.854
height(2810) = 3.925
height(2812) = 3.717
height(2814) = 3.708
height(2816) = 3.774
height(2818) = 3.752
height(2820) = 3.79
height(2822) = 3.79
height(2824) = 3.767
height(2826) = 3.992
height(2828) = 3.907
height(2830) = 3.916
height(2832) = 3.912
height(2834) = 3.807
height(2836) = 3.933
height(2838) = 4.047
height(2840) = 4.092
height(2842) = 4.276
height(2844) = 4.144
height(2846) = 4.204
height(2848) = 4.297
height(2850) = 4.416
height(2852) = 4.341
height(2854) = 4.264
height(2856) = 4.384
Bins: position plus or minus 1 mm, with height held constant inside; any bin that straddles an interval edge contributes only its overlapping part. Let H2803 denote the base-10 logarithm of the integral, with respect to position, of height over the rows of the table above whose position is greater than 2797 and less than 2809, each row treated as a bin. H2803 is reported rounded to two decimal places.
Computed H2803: 1.58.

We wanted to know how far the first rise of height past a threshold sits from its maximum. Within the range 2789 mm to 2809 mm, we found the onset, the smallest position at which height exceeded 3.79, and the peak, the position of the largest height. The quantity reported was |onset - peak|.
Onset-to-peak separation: 0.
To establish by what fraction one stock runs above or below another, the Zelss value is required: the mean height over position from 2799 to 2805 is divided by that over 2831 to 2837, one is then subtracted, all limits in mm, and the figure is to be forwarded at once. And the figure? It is -0.25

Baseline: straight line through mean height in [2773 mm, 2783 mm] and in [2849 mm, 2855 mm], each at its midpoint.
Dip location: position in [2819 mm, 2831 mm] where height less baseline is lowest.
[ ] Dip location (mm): 2824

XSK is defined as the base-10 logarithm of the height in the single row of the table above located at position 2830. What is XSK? 0.59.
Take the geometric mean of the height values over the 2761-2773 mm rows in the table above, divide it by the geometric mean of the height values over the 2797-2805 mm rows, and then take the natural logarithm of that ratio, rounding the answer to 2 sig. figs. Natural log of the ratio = 0.23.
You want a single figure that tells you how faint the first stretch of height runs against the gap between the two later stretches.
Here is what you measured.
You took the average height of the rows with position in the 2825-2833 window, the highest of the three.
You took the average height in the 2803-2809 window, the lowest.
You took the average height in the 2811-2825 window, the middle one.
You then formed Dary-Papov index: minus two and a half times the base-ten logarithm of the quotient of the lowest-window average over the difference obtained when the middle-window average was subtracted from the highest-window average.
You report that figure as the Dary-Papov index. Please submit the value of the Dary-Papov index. -3.29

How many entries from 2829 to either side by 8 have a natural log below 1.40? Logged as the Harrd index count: 8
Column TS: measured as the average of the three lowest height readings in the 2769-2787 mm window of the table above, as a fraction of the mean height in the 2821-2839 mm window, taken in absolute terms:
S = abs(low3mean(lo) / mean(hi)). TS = 0.94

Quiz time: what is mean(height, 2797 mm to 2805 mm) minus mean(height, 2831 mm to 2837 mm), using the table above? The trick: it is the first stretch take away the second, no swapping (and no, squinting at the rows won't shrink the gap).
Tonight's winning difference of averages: -1.0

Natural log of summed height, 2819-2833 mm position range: 3.30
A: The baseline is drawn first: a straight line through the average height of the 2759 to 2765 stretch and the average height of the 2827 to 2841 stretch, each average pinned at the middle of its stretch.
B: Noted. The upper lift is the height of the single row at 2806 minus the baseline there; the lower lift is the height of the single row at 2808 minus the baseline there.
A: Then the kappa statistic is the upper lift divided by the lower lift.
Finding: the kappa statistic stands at -1.1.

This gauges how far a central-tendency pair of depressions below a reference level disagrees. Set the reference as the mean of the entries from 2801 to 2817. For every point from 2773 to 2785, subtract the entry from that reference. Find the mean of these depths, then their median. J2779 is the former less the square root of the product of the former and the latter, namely -1.1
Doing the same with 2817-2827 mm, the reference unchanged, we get -0.4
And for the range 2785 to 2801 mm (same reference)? 0.0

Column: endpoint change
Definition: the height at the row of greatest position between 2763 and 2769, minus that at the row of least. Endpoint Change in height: -0.1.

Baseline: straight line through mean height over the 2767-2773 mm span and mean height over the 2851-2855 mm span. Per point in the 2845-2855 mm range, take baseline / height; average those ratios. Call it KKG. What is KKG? 0.99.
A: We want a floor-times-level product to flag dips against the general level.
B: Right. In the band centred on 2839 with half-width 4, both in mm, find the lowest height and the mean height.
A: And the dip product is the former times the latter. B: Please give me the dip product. 16.1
